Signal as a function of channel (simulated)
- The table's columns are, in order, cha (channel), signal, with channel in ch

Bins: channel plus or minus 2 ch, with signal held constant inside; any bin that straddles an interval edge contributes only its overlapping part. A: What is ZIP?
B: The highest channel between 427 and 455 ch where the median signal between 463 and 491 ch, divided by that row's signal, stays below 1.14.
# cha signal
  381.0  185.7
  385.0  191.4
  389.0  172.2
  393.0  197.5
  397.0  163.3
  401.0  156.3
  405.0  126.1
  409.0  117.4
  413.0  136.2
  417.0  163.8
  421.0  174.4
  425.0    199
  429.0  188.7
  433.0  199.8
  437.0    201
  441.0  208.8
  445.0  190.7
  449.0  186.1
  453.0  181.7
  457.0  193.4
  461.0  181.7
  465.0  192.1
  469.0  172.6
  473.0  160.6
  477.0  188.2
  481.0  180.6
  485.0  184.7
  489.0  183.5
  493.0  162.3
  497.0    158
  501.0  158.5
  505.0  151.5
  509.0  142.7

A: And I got 453.0 ch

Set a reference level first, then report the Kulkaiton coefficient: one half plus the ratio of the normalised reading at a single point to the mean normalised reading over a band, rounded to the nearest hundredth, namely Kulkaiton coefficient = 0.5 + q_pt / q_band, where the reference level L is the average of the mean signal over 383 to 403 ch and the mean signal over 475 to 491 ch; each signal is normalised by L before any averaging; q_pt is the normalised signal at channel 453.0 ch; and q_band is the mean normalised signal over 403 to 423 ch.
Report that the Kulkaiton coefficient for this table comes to 1.77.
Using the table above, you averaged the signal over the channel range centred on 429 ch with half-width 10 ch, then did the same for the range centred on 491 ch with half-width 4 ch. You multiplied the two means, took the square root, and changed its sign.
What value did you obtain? -182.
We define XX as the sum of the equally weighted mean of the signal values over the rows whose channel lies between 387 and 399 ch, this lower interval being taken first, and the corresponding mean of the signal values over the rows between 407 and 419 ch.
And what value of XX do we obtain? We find 317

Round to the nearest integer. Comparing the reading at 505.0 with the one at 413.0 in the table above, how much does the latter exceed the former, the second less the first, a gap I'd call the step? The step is -15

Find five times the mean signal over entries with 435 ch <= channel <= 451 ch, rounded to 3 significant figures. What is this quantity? 983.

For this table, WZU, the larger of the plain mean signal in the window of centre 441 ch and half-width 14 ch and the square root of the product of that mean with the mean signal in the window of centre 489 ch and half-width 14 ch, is 194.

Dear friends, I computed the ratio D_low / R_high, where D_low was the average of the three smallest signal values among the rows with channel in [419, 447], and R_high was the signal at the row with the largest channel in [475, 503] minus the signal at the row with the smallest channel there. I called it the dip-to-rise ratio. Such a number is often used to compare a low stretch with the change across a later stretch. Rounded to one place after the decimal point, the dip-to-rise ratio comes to -6.2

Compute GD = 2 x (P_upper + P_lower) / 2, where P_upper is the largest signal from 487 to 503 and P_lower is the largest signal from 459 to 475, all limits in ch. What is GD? 376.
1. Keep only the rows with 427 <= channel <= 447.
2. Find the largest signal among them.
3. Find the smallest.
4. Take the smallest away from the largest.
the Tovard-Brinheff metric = 20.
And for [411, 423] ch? 38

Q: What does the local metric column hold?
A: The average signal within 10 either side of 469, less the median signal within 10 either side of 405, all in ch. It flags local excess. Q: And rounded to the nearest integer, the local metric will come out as 43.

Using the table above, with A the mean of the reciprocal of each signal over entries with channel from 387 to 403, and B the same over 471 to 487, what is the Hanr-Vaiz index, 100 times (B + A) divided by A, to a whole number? 196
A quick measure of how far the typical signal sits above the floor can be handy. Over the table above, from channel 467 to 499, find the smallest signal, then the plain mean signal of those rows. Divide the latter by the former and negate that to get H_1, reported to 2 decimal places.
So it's -1.10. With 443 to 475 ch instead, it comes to -1.14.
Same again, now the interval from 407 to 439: -1.47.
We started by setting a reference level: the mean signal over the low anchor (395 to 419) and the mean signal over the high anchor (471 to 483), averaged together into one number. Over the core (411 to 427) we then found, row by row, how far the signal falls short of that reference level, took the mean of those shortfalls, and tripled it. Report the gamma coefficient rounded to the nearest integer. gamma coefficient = -25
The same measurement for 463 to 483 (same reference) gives -56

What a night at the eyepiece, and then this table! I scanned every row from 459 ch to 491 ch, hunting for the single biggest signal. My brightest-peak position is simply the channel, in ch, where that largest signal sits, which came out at 465.0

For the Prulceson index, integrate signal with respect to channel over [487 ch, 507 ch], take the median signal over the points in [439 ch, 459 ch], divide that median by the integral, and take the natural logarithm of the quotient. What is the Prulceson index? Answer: -2.84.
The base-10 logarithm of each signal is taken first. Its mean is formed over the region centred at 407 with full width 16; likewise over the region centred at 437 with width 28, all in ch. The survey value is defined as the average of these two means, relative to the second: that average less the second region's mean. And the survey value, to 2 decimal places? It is -0.08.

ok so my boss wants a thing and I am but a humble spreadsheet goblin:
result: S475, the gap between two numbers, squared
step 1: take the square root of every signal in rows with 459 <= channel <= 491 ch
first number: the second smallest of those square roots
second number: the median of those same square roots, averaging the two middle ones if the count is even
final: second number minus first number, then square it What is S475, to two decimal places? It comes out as 0.14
